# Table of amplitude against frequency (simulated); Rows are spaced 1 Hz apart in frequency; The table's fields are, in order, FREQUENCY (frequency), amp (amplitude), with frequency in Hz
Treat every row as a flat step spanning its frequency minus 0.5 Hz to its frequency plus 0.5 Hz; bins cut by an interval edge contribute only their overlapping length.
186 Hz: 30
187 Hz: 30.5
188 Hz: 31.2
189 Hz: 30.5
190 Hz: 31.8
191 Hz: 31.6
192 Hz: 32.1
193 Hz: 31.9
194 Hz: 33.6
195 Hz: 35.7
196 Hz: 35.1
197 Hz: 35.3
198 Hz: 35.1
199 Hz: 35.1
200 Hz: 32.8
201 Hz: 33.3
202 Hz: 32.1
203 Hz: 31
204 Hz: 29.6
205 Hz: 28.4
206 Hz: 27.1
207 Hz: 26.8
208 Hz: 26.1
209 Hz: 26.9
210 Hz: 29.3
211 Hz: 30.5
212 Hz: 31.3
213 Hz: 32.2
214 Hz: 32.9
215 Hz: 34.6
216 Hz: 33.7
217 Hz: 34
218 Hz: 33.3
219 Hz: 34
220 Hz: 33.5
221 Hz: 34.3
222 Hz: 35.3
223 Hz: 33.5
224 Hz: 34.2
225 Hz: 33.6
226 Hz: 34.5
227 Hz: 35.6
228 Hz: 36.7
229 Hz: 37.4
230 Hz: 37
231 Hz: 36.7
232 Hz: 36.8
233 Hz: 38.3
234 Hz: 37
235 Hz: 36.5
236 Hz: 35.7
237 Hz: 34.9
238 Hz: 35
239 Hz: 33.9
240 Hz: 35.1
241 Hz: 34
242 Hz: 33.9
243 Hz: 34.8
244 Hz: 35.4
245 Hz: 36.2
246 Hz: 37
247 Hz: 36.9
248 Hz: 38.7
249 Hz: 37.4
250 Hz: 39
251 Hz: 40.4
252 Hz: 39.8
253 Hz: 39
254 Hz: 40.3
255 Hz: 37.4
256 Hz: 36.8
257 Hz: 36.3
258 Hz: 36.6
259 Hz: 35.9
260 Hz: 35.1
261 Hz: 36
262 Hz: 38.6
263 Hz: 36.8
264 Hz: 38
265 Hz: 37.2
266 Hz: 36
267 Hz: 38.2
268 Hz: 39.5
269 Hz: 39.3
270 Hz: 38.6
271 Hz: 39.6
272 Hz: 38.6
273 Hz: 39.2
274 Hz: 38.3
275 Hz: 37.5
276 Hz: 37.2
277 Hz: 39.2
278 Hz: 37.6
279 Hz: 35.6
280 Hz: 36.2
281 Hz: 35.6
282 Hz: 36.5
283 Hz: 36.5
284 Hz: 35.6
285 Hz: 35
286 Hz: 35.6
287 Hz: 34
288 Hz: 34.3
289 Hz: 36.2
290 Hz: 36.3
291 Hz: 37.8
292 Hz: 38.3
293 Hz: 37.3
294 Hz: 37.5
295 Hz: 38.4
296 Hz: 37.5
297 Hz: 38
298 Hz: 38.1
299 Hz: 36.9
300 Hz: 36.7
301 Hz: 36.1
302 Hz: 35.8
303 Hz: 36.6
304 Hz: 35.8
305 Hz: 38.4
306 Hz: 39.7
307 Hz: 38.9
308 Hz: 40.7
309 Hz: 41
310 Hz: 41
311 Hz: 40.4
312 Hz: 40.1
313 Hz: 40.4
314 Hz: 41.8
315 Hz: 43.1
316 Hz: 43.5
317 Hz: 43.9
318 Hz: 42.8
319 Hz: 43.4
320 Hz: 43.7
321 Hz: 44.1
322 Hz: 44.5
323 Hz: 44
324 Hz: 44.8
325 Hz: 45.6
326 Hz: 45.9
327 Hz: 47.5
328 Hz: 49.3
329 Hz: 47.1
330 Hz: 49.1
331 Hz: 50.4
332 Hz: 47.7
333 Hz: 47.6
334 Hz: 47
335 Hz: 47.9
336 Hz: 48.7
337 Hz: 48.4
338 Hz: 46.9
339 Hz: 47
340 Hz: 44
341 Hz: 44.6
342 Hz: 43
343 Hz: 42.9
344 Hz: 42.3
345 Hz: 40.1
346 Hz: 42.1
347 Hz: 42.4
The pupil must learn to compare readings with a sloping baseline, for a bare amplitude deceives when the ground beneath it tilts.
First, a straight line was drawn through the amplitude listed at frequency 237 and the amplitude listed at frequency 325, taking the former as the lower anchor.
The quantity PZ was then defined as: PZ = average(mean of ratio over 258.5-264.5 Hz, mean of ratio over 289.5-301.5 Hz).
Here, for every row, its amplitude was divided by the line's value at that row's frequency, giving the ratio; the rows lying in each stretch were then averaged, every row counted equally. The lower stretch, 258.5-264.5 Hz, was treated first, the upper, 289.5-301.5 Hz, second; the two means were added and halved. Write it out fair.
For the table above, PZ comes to 0.93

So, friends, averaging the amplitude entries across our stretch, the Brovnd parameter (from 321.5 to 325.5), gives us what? 45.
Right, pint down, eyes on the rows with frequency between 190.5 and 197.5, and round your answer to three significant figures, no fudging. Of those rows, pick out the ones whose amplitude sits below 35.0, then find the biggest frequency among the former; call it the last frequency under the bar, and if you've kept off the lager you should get 194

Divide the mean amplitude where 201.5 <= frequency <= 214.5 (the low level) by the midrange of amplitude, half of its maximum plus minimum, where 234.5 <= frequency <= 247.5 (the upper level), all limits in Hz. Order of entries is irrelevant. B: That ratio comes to 0.83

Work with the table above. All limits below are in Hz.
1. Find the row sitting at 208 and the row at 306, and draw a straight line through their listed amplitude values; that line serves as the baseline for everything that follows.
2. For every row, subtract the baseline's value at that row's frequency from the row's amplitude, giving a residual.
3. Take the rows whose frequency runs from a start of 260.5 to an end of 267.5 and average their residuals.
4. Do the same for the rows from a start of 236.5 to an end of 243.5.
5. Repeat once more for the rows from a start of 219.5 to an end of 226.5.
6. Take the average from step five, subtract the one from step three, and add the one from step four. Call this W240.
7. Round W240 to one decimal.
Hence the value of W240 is 6.5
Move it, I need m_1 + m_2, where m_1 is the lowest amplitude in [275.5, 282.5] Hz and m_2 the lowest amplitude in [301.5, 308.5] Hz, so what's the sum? 71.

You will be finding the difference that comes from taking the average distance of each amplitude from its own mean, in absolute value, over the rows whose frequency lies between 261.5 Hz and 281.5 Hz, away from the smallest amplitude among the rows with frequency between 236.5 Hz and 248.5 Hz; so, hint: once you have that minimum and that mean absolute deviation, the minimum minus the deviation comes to 33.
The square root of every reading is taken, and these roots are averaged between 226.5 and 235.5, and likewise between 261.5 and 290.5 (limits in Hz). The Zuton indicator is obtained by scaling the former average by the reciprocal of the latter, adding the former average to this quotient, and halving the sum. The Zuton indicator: 3.54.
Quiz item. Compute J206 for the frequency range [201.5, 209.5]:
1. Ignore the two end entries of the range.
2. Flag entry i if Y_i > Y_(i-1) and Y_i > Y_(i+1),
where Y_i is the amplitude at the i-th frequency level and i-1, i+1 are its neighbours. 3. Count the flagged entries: 0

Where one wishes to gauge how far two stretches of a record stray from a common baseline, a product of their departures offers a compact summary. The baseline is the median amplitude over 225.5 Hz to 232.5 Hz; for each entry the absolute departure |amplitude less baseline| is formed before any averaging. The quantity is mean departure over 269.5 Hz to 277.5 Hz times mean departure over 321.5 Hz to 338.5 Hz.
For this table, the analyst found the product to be 19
